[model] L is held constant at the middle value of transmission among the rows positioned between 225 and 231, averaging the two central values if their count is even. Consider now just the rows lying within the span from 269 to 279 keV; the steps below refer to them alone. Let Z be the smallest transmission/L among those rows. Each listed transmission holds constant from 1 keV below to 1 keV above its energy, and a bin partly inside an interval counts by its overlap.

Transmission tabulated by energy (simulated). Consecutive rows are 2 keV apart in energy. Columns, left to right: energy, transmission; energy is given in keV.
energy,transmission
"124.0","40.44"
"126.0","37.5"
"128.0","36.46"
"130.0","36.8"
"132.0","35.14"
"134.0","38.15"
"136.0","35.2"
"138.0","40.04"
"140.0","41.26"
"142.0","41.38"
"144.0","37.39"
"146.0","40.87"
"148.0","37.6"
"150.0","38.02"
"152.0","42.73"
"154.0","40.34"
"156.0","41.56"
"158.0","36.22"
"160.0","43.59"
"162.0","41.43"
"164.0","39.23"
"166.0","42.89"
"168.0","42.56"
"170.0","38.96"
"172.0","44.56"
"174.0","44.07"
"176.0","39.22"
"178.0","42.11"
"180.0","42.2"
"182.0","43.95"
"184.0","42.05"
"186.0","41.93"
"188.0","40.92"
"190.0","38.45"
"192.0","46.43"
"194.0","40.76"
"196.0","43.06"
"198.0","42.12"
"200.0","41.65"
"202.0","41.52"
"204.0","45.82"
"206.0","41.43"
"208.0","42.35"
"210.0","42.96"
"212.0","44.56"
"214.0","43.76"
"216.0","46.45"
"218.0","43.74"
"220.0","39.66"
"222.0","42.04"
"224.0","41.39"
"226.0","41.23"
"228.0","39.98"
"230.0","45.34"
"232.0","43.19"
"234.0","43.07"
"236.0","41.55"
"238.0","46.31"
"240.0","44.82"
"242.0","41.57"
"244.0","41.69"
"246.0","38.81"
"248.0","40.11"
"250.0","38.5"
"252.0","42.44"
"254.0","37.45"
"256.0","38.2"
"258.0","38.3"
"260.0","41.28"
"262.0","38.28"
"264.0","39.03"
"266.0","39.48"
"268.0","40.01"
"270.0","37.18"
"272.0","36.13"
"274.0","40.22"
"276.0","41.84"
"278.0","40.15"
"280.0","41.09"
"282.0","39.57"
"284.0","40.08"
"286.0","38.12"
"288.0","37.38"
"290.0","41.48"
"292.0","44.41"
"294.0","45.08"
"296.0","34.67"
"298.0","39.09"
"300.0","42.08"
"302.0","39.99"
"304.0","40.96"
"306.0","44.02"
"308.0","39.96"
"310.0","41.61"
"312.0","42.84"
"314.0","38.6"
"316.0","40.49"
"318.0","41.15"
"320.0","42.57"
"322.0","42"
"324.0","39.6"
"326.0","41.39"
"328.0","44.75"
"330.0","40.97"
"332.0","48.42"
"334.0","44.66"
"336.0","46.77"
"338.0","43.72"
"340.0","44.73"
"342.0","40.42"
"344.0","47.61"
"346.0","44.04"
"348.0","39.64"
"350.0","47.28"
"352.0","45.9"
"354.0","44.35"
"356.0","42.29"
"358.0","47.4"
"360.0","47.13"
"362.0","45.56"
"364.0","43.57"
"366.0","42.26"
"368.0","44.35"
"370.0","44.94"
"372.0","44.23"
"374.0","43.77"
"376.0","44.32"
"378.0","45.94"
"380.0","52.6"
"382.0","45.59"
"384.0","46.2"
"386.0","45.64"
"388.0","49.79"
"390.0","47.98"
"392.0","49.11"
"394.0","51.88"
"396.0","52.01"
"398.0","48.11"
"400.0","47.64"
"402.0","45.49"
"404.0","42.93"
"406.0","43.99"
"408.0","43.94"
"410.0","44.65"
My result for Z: 0.88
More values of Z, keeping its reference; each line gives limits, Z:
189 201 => 0.93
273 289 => 0.91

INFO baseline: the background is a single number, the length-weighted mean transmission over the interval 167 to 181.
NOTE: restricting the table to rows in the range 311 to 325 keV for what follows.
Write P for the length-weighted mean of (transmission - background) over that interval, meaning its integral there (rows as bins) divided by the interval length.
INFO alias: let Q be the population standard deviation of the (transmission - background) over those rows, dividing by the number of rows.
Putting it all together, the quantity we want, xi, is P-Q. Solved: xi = -2.4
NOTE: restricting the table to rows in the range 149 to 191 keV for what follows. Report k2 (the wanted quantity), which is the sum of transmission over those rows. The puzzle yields 867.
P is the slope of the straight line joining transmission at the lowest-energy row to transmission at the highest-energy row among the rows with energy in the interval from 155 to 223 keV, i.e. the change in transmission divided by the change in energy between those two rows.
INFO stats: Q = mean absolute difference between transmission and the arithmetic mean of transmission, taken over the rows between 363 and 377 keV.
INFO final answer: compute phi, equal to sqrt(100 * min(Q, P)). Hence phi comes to 0.85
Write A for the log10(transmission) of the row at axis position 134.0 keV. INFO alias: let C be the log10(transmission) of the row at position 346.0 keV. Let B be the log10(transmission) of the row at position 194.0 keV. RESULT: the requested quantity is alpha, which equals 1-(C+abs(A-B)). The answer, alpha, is -0.67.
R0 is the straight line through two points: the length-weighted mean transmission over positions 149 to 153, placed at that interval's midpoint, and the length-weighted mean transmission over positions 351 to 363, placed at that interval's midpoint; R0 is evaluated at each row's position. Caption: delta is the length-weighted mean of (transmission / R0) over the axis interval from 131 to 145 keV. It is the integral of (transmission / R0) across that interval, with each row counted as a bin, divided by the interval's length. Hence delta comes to 0.96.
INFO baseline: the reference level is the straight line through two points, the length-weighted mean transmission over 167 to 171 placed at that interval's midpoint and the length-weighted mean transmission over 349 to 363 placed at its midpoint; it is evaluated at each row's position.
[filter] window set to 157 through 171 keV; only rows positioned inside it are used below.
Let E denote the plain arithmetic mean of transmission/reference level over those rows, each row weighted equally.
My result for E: 1.00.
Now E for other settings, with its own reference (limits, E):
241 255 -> 0.94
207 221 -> 1.03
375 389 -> 1.02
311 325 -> 0.92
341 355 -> 0.97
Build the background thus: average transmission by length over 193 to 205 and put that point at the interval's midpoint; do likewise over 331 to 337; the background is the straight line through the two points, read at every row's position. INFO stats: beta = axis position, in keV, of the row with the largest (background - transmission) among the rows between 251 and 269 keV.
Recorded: 254.0 keV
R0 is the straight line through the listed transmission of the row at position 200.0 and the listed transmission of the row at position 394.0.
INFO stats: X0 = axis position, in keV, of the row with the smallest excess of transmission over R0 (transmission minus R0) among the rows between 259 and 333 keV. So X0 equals 296.0 keV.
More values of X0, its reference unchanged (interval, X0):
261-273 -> 272.0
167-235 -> 228.0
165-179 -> 176.0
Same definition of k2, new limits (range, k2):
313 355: 909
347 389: 953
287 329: 864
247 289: 825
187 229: 890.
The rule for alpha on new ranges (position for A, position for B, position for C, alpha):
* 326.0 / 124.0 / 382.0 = -0.67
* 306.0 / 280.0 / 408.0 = -0.67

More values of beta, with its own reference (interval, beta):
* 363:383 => 366.0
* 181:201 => 190.0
